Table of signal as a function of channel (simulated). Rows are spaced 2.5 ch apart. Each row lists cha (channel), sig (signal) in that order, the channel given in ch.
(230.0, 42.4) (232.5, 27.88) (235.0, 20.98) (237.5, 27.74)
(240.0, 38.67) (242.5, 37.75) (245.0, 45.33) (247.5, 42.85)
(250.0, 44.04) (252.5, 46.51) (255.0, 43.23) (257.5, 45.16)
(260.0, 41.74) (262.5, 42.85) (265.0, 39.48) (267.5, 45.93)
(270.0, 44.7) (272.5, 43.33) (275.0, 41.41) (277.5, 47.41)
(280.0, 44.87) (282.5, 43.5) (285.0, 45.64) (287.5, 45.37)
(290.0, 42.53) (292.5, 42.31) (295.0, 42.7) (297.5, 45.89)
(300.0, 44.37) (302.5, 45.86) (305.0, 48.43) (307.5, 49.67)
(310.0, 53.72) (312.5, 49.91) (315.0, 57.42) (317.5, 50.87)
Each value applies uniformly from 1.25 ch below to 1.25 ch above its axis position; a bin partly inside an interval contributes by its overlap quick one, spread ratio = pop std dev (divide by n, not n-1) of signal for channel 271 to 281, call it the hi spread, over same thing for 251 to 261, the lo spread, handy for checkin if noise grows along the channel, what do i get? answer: 1.2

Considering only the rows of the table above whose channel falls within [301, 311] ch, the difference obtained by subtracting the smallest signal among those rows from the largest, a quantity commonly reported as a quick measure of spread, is 7.9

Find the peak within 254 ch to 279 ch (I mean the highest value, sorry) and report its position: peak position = 277.5 ch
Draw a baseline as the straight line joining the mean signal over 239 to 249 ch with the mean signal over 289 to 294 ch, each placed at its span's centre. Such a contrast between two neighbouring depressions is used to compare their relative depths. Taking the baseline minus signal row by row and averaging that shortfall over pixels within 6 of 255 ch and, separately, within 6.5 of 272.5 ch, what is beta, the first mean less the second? 0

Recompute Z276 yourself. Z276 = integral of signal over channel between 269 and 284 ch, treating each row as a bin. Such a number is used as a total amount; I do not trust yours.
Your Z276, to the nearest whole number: 663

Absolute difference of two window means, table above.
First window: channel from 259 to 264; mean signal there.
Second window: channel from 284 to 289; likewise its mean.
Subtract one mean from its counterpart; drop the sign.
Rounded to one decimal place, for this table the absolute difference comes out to 3.2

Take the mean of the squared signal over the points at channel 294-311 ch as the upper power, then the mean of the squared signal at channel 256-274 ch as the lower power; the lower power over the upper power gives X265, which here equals 0.84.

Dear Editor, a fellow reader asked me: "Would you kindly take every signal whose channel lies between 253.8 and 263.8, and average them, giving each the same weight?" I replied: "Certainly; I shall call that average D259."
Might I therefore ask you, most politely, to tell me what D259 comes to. 43.2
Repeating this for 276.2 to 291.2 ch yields 44.9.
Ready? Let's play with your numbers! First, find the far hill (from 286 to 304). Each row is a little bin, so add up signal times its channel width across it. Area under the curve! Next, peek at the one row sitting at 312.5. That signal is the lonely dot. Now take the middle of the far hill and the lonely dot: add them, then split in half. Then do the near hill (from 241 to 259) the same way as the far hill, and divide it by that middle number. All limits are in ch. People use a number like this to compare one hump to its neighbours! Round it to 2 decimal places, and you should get 1.85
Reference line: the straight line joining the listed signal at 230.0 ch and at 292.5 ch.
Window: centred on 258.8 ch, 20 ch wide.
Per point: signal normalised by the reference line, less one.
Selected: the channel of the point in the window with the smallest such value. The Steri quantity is 265.0 ch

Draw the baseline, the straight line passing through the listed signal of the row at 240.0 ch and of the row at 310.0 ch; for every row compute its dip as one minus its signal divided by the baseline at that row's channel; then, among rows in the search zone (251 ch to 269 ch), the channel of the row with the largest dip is 265.0 ch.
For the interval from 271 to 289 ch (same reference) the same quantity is 275.0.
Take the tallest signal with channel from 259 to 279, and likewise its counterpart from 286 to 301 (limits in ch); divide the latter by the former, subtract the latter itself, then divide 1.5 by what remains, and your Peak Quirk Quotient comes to -0.0334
